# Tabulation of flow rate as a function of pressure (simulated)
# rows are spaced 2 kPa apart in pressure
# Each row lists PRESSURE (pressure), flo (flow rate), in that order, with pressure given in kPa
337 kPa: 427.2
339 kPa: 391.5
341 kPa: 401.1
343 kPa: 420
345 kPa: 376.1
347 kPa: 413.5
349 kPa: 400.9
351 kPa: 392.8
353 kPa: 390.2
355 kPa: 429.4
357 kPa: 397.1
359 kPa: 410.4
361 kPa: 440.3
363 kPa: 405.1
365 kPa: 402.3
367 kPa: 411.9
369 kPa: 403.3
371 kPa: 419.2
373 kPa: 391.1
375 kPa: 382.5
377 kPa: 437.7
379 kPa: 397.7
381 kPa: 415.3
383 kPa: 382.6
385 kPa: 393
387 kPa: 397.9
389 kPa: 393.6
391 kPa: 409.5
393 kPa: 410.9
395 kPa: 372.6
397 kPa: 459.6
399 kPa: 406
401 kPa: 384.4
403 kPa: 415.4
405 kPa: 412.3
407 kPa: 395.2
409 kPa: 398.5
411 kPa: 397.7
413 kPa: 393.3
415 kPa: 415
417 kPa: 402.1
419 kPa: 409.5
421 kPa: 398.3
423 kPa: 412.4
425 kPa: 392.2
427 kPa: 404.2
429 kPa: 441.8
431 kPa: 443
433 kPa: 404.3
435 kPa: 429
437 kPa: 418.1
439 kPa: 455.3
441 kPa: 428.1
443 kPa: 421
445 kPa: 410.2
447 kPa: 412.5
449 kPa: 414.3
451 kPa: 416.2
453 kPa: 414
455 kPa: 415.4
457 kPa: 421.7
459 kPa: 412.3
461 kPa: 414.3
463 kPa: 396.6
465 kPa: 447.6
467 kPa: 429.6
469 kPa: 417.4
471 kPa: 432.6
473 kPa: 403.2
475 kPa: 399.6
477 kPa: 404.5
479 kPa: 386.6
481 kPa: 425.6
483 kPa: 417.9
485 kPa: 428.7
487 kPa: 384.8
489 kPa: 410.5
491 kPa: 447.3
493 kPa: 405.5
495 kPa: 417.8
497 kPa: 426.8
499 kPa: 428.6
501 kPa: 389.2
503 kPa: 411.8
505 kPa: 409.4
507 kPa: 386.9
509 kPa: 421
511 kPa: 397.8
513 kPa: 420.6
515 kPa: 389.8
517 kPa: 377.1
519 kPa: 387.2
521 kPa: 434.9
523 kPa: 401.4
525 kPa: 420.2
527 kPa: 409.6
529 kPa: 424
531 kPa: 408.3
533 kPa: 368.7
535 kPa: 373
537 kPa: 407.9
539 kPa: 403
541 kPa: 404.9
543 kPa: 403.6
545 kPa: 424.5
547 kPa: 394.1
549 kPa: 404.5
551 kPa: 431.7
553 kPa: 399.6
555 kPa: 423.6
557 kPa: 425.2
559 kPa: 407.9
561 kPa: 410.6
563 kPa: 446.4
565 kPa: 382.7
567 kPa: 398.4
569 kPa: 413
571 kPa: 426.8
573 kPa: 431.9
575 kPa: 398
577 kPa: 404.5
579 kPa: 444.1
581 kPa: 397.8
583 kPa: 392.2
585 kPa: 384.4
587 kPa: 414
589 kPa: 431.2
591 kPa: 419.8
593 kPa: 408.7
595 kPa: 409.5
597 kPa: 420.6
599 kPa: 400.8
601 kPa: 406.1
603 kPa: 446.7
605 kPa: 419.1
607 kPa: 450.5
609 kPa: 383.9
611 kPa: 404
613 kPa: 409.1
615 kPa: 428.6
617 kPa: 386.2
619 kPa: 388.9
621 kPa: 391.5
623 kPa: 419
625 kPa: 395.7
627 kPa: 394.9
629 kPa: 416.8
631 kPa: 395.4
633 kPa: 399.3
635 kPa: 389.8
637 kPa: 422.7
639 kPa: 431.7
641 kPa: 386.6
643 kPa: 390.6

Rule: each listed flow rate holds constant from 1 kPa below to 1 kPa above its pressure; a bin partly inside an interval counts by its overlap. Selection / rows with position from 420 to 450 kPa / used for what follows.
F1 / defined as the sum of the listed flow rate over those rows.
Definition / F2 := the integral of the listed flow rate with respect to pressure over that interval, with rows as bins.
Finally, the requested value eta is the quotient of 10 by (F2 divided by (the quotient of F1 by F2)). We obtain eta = 0.0004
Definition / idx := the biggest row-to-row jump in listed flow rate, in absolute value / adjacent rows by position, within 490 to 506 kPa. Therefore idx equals 42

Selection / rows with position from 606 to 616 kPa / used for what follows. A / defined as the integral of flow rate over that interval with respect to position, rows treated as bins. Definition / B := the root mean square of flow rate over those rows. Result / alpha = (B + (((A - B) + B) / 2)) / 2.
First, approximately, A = 4152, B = 416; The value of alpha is 1246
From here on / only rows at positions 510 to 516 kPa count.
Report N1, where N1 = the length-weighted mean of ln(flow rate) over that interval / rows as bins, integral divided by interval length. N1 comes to 6.00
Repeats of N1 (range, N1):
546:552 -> 6.02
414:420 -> 6.01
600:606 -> 6.05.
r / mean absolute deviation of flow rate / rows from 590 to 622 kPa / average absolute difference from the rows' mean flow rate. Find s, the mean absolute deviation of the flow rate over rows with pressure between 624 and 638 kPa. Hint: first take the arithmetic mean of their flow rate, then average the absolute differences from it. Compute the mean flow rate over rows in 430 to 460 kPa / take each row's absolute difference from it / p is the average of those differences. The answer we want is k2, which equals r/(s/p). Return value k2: 14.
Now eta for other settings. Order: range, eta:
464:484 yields 0.0006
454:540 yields 0.0001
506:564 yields 0.0002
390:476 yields 0.0001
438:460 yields 0.0005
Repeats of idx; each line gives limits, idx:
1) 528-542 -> 40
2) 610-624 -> 42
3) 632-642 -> 45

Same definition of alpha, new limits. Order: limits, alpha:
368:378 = 1221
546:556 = 1232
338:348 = 1201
